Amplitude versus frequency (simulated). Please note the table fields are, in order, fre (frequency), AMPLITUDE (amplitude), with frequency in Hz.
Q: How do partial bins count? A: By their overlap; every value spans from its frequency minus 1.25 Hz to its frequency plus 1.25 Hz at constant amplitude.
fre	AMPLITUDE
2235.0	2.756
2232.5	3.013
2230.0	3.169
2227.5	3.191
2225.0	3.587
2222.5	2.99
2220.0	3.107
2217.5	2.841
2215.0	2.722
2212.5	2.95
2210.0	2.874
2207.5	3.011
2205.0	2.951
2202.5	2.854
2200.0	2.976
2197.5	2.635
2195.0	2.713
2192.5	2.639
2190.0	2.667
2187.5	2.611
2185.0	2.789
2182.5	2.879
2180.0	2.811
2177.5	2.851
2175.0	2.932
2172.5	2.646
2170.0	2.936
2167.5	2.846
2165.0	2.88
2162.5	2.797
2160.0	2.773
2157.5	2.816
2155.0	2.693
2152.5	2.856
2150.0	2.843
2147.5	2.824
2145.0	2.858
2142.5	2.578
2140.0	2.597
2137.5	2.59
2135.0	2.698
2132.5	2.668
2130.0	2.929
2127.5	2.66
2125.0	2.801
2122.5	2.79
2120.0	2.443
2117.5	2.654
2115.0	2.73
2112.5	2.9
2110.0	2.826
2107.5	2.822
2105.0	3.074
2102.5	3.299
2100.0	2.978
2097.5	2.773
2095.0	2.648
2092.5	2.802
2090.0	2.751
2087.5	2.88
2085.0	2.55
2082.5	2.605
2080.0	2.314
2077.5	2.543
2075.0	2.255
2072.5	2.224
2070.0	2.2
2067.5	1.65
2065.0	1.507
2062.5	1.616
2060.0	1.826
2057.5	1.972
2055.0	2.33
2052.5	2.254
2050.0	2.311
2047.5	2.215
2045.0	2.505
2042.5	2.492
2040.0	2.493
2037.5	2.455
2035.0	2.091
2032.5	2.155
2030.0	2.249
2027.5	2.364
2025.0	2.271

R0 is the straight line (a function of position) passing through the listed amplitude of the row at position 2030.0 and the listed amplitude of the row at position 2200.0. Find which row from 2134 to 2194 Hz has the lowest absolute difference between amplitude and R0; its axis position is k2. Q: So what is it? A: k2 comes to 2135.0 Hz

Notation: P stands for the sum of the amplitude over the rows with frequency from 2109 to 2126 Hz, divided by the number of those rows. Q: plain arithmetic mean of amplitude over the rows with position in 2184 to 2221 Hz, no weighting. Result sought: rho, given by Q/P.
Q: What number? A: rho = 1.03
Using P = 2.73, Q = 2.82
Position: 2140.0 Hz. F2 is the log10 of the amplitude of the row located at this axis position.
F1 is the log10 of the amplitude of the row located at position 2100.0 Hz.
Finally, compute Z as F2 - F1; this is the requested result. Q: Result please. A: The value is -0.06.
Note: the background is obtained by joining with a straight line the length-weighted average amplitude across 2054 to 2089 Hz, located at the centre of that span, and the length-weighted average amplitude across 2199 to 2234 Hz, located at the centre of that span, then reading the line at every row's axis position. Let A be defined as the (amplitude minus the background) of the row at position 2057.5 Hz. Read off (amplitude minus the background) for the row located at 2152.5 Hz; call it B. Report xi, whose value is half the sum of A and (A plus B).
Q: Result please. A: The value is -0.02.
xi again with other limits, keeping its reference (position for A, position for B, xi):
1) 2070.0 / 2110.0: 0.24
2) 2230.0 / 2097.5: 0.30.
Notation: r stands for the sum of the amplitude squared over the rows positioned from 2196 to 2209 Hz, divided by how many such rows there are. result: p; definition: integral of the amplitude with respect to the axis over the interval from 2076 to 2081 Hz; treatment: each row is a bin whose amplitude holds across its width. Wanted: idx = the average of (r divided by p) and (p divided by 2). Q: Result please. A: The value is 3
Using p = 12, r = 8.3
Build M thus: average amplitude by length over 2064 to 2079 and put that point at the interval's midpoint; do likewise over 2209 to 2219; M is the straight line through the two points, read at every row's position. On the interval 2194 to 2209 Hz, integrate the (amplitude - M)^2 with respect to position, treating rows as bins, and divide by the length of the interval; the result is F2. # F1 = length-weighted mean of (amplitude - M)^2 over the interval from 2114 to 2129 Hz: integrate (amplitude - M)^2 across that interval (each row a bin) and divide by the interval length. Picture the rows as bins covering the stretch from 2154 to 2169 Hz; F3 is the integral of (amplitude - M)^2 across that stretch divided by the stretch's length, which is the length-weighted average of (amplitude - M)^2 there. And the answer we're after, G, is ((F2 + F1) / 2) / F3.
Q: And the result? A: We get 1.2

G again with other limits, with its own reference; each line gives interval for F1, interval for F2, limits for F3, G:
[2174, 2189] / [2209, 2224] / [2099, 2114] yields 0.1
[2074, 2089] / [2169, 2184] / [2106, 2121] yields 0.6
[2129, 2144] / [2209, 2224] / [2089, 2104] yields 0.1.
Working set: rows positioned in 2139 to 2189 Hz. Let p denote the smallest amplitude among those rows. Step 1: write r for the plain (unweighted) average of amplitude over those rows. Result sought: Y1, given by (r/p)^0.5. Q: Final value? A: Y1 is 1.04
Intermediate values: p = 2.578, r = 2.79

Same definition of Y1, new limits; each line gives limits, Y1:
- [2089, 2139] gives 1.07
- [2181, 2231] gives 1.06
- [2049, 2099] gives 1.24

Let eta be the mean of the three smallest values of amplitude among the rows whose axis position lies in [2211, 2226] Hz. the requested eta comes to 2.84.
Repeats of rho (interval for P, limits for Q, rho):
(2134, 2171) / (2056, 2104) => 0.86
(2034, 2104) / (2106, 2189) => 1.16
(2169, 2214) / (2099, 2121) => 1.01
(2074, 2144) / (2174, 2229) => 1.06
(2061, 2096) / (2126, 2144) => 1.15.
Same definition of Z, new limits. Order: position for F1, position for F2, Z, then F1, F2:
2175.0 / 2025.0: -0.11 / 0.47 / 0.356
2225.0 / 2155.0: -0.12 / 0.55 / 0.430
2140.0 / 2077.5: -0.01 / 0.41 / 0.405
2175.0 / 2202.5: -0.01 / 0.47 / 0.455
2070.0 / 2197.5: 0.08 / 0.34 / 0.421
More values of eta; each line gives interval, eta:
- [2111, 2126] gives 2.61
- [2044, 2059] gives 2.15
